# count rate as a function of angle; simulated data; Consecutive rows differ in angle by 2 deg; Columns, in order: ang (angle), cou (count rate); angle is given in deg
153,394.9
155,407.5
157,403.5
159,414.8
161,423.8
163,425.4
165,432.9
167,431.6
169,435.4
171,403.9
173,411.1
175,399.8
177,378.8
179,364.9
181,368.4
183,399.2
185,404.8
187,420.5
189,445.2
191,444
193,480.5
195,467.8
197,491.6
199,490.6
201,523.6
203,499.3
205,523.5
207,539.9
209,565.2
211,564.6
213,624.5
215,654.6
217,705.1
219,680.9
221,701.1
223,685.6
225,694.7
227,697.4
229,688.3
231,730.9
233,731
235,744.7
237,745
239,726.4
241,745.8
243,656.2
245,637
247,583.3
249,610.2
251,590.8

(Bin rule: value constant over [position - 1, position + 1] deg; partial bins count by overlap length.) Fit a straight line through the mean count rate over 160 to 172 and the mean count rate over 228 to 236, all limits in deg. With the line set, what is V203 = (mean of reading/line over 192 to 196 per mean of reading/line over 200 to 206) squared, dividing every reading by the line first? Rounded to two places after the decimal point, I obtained 0.98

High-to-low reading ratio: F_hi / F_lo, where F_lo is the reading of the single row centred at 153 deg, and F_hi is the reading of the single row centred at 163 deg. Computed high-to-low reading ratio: 1.08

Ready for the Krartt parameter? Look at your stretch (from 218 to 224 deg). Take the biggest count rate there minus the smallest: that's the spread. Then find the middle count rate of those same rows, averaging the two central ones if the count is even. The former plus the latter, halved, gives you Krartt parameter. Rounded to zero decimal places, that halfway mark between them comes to 353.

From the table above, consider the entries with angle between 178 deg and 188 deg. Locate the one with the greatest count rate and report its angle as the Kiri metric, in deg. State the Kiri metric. 187 deg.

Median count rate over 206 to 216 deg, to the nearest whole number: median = 565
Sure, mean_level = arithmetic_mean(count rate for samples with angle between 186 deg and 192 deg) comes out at 437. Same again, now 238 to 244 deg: 709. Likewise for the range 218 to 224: 689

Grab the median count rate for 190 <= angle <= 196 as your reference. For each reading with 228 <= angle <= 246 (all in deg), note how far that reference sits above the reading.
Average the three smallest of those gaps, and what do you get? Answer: -277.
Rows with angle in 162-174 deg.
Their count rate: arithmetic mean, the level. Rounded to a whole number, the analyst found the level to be 423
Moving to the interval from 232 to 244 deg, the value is 725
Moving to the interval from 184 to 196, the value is 444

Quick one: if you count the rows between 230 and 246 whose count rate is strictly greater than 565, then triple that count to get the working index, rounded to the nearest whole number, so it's 24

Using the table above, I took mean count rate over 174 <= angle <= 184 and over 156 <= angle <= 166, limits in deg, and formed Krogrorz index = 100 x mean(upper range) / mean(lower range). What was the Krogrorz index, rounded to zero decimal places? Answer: 91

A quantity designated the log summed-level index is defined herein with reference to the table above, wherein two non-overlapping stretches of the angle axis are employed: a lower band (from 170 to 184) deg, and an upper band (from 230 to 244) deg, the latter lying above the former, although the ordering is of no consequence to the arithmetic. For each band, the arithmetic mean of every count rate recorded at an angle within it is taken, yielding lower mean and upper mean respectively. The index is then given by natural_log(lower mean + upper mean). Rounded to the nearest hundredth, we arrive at 7.02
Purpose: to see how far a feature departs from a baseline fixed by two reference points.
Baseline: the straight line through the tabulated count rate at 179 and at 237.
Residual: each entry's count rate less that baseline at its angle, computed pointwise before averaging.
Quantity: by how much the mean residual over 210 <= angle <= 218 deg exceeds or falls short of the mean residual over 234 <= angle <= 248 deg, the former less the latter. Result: 123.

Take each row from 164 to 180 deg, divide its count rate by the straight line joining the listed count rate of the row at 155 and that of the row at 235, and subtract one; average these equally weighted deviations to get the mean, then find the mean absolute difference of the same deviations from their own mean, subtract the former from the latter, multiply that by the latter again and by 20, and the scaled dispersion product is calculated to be 0.30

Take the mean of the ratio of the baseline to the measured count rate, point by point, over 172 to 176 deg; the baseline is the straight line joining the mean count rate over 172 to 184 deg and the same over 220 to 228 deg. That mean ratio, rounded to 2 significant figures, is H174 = 0.89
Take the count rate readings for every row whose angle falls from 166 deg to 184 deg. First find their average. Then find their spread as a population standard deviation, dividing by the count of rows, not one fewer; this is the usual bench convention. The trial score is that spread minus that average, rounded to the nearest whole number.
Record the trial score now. -376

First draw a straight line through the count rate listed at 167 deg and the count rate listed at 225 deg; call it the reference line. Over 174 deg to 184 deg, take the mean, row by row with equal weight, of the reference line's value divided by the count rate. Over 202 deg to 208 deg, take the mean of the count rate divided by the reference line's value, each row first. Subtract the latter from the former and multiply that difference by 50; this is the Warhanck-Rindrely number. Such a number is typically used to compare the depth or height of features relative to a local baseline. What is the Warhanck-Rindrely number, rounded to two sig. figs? 21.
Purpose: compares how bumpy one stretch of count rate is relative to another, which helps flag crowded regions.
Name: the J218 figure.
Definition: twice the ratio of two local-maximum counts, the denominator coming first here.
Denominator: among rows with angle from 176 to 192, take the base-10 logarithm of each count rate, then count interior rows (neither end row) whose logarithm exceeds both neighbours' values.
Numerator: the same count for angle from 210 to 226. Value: 4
